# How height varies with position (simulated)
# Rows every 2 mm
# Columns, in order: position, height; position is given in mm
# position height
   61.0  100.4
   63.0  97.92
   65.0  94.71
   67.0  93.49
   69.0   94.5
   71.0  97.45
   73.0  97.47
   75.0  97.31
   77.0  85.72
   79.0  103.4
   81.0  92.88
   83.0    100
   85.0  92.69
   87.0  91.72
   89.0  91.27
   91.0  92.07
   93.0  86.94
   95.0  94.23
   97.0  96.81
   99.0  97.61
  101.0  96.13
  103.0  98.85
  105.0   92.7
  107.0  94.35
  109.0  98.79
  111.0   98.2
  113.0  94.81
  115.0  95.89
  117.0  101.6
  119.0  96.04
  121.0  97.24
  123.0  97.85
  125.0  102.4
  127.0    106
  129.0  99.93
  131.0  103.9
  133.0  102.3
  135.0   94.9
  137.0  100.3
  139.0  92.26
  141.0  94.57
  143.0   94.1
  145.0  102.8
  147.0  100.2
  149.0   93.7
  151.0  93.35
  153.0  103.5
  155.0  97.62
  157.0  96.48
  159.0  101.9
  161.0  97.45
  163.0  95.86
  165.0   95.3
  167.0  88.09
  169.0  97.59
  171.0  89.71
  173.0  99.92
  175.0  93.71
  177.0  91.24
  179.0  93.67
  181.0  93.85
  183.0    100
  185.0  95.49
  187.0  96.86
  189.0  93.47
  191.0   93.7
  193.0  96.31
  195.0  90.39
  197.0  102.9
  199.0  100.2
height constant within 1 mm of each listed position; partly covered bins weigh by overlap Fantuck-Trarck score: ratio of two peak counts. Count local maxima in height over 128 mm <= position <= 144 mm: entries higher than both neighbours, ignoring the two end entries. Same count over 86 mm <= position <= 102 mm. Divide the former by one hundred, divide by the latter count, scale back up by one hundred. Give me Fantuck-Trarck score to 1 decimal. 1.5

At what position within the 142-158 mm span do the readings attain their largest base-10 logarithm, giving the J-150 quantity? 153.0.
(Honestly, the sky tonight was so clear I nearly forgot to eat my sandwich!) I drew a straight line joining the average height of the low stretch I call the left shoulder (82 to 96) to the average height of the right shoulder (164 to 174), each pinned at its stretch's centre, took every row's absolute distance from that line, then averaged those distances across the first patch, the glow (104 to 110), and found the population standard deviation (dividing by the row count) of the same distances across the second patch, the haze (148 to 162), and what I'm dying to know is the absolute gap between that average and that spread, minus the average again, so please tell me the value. -1.6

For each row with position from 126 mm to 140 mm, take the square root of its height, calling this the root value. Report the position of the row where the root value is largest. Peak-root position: 127.0 mm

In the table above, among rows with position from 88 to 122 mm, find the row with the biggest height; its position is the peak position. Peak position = 117.0 mm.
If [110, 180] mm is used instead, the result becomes 127.0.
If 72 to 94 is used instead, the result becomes 79.0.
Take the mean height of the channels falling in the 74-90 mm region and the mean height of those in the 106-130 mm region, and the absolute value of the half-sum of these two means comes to 96.5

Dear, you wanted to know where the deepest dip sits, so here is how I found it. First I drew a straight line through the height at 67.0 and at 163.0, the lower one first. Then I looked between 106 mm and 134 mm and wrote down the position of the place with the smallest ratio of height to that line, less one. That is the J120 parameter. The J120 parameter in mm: 107.0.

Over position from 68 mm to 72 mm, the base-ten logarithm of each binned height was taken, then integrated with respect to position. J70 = 7.93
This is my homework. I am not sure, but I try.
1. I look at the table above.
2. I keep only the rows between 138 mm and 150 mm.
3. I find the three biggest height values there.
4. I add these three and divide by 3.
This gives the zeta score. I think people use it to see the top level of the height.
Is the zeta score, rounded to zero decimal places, 99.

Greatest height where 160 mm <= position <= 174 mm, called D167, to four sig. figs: 99.92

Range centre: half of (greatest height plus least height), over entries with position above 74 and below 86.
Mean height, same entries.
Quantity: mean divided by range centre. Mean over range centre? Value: 1.01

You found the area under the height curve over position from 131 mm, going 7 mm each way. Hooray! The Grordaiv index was 1419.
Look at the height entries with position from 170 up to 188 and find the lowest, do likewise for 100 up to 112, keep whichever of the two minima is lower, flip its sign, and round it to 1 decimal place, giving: -89.7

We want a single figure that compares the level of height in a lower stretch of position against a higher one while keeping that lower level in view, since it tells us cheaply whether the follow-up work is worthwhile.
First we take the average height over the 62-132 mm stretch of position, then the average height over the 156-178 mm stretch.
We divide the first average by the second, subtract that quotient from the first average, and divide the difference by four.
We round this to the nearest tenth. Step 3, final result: 23.8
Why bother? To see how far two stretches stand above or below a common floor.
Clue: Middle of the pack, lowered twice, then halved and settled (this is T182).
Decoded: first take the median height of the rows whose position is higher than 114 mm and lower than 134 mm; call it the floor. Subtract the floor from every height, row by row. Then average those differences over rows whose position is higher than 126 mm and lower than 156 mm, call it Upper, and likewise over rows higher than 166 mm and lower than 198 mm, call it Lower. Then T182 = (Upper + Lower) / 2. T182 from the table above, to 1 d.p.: -4.0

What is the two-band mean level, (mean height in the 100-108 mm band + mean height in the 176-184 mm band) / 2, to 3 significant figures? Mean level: 95.1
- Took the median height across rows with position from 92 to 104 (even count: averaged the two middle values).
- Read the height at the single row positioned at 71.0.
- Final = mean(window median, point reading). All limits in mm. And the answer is 97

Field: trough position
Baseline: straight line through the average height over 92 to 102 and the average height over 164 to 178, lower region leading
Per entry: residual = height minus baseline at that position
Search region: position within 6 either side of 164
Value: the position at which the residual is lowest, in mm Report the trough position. 167.0 mm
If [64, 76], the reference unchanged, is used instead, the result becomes 67.0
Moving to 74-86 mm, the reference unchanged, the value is 77.0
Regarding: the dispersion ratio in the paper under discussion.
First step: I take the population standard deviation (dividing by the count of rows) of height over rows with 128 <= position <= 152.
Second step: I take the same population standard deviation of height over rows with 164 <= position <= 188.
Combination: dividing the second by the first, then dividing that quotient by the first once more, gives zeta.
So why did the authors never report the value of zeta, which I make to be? 0.22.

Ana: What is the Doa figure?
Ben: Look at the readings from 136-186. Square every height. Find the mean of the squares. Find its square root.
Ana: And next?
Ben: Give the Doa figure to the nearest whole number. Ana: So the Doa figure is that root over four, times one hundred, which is 2405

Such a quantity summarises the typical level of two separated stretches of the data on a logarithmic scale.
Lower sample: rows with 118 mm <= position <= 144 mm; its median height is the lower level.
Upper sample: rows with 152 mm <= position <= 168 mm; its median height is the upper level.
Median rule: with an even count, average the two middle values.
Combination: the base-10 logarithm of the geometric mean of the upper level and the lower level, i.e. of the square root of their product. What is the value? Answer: 1.989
